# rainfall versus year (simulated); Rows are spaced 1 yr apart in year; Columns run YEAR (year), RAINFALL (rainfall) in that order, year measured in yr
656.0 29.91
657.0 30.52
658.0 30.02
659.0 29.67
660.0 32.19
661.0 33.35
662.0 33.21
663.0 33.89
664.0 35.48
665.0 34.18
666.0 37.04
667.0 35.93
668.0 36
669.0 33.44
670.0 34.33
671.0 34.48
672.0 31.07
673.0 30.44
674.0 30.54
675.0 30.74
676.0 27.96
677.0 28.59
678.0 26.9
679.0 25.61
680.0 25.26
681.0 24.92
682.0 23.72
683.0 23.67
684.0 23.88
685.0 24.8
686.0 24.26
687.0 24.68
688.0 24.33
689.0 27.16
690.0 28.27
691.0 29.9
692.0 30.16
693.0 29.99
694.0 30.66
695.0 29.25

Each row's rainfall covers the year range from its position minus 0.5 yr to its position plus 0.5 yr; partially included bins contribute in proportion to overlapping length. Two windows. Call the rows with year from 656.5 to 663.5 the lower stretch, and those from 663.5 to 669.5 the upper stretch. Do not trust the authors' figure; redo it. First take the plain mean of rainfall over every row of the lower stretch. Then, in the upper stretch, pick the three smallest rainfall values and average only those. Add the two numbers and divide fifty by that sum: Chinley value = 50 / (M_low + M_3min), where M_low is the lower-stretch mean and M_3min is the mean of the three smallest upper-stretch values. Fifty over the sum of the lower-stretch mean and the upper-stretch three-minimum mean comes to 0.76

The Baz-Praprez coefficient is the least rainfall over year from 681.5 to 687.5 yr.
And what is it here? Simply 23.67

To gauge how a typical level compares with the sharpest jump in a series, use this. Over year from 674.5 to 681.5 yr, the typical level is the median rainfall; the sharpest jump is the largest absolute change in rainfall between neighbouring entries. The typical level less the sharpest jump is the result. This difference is 24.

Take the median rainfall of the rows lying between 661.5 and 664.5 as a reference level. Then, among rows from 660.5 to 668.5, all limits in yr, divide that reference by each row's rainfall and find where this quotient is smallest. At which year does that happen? 666.0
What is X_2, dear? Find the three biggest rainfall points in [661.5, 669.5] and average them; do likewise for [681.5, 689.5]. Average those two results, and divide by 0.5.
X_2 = 61.9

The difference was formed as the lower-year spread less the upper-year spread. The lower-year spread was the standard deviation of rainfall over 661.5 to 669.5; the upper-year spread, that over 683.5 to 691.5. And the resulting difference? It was -0.8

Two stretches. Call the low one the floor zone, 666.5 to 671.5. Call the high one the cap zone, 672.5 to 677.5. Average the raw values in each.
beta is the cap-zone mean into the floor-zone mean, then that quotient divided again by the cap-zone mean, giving 0.040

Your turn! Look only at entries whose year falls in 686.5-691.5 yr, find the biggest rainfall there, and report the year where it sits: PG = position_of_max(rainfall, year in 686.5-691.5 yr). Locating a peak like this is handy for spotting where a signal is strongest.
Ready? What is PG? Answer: 691.0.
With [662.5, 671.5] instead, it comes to 666.0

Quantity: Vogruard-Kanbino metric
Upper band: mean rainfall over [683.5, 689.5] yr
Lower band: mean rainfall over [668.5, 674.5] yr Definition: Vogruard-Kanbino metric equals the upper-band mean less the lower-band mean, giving -7.5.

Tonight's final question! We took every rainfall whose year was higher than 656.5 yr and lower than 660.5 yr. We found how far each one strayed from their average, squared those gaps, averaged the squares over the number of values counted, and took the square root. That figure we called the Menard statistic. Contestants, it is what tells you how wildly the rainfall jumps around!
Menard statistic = 1.0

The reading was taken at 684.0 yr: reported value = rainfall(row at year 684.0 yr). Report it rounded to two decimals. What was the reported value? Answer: 23.88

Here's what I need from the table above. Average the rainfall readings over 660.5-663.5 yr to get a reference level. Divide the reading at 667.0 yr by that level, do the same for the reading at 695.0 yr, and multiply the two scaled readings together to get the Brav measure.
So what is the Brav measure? 0.94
